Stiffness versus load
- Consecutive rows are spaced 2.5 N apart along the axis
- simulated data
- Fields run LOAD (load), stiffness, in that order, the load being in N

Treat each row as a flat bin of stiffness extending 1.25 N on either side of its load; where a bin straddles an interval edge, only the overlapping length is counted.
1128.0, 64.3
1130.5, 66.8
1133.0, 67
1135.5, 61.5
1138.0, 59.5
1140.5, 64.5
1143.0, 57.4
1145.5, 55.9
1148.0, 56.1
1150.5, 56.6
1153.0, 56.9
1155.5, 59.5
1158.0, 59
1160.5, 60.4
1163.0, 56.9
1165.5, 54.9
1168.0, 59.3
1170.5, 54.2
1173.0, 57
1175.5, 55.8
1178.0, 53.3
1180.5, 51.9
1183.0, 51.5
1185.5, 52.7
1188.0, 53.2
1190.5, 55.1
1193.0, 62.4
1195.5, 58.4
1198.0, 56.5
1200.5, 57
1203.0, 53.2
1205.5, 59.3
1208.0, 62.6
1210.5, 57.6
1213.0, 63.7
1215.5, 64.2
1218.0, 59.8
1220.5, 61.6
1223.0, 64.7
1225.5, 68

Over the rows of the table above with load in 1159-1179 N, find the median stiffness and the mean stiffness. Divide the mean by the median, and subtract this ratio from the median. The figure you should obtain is 55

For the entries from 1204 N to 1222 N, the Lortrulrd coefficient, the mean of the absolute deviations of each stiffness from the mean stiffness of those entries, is 2.0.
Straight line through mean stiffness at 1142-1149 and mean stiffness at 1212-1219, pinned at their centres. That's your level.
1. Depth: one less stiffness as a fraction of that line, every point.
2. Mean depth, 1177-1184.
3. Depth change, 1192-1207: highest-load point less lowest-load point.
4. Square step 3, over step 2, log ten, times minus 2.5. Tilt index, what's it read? 4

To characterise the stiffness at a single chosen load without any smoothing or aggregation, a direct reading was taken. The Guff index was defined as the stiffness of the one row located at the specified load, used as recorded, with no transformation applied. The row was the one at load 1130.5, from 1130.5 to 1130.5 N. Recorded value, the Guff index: 66.8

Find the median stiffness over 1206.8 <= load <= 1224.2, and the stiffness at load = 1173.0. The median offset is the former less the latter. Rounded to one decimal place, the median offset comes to 5.6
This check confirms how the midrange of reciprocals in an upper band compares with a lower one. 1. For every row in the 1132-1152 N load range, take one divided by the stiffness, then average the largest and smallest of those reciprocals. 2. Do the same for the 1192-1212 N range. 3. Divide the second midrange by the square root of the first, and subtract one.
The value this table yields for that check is -0.864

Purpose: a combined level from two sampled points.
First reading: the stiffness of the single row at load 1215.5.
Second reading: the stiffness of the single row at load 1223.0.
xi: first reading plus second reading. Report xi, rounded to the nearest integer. 129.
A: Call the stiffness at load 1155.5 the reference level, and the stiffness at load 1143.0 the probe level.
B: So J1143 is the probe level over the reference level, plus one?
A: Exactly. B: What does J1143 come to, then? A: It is 1.96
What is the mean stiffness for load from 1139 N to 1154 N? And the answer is 57.9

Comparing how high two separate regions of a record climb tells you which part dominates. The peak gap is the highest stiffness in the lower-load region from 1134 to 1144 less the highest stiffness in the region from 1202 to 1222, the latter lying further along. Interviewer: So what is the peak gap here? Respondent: 0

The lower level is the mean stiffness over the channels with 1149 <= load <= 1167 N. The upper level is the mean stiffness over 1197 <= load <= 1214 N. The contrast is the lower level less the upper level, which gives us -0.8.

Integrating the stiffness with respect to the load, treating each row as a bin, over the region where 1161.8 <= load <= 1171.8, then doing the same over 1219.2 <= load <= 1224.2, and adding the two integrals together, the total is 879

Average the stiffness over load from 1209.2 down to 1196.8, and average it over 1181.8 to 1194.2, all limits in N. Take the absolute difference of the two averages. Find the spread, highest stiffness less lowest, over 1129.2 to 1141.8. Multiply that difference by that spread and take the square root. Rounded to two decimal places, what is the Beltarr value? 4.53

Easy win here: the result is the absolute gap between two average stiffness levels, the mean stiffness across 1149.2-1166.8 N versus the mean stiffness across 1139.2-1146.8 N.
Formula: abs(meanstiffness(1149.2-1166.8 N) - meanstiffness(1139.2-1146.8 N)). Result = 1.5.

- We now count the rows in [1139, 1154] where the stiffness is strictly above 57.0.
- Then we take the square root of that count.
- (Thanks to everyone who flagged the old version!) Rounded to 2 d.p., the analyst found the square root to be 1.41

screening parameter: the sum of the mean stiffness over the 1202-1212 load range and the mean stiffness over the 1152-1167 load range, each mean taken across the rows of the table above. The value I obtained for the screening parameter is 116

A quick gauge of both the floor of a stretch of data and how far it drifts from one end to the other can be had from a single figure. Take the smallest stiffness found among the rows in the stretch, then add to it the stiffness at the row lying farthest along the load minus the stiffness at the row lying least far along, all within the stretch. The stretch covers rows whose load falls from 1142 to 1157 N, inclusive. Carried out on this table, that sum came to 58.0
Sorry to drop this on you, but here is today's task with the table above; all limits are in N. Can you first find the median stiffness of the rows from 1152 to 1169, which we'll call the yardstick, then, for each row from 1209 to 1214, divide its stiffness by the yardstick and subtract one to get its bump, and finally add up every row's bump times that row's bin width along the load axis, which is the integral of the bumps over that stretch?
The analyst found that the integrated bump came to 0.1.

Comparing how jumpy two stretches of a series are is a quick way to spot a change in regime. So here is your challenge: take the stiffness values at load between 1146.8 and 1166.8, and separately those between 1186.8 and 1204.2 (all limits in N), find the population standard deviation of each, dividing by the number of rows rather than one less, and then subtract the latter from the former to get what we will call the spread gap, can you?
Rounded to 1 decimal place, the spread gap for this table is -1.2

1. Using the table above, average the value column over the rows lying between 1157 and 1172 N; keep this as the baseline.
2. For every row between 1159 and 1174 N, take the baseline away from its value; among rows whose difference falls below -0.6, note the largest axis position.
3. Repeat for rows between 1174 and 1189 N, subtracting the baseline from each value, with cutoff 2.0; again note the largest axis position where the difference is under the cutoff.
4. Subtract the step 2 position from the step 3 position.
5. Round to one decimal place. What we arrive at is 17.5 N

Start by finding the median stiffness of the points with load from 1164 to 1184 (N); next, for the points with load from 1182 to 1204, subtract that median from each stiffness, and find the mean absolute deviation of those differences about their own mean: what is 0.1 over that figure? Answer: 0.037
